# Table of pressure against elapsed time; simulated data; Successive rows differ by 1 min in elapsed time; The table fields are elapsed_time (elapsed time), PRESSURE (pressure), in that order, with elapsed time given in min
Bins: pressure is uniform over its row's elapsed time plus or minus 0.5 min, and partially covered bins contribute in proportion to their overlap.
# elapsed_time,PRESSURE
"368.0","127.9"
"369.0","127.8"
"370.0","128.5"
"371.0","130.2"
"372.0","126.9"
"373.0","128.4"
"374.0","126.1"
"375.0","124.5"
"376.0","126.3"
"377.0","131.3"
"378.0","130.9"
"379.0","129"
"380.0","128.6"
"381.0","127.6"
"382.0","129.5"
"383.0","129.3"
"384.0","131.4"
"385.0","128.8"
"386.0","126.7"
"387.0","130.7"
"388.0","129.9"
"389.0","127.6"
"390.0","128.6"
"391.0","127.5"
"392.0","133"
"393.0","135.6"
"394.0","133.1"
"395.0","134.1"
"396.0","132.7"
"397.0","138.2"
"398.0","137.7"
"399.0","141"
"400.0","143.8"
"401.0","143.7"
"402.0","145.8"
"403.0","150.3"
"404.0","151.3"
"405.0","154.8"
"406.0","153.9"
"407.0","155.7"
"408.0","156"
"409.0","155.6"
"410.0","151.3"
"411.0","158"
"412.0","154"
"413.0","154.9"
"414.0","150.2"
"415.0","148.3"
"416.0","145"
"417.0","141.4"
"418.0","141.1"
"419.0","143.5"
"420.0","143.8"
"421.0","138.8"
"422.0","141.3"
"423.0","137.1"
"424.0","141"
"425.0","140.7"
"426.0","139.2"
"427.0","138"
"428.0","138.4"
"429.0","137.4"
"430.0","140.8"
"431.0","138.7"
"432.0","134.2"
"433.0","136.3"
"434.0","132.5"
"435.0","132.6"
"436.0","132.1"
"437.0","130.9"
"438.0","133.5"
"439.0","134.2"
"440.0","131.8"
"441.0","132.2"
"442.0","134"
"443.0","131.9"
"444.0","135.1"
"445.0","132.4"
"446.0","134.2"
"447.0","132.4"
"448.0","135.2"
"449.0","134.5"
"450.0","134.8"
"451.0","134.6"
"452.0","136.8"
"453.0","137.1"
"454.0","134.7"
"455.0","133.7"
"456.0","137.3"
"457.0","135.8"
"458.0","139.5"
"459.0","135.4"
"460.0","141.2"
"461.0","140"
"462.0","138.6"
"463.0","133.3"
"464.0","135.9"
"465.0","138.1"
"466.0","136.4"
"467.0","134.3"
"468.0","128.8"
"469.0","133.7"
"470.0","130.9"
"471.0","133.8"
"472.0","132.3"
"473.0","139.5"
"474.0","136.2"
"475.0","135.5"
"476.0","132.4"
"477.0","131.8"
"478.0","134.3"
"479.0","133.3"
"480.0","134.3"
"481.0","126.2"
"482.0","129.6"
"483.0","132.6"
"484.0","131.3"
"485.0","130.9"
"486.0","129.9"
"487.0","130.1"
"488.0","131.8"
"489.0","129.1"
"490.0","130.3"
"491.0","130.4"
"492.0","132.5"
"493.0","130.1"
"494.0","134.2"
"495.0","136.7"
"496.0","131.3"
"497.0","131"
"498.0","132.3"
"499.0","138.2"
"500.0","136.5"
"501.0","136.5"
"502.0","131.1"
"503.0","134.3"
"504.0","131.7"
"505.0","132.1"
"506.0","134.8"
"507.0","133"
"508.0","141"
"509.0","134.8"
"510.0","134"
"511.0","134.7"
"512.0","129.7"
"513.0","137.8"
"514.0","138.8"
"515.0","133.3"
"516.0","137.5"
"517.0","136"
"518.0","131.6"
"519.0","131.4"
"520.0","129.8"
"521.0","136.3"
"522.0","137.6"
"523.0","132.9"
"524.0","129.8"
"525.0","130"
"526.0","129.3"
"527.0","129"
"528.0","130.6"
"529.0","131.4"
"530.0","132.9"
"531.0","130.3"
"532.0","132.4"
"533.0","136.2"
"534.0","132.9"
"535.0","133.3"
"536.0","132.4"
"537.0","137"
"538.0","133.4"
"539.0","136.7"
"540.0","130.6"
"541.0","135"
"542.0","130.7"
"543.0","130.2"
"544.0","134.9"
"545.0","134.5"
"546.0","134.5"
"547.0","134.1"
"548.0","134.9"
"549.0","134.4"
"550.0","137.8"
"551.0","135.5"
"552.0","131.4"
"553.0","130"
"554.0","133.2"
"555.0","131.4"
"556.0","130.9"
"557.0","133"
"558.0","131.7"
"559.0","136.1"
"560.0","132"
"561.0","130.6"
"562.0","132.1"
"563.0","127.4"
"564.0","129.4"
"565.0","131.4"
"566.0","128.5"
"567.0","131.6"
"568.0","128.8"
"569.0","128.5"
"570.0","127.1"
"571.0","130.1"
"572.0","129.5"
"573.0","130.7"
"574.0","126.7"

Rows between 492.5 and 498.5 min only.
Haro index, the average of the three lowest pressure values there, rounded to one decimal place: 130.8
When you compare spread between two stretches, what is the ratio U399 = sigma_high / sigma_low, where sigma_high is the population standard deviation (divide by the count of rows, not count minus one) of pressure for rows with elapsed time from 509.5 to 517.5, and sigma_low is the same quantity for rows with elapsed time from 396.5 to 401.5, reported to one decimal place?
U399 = 1.1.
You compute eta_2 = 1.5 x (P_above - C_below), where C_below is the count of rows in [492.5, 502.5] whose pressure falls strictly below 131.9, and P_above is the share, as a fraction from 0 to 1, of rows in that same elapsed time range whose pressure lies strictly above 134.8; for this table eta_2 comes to -5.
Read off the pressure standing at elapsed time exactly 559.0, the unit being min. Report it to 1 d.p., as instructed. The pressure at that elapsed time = 136.1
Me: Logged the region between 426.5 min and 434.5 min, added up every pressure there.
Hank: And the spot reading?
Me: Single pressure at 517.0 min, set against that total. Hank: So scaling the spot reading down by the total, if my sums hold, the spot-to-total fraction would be 0.124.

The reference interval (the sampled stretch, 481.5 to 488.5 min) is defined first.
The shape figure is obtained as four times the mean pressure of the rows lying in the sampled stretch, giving 524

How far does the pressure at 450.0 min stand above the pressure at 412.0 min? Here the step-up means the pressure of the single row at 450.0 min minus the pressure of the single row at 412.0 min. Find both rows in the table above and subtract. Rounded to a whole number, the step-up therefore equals -19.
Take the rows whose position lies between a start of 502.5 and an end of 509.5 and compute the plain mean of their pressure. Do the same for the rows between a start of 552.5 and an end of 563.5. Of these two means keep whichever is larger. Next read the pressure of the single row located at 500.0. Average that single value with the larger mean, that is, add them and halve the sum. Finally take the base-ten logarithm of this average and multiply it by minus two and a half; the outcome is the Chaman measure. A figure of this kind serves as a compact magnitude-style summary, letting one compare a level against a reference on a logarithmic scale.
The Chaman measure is -5.33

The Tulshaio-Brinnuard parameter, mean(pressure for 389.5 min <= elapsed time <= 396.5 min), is 132.1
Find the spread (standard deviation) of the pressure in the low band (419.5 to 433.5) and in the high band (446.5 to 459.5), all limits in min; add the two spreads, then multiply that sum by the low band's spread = 10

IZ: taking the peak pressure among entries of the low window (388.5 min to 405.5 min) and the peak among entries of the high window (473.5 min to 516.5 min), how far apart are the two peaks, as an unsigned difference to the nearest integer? 14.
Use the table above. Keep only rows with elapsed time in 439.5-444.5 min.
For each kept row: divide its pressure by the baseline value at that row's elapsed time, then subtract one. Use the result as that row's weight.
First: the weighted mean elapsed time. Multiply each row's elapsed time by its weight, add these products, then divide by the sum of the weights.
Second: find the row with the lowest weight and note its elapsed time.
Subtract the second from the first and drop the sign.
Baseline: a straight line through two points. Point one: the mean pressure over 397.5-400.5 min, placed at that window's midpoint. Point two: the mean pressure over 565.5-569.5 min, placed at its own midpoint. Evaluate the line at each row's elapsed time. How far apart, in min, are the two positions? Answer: 1.7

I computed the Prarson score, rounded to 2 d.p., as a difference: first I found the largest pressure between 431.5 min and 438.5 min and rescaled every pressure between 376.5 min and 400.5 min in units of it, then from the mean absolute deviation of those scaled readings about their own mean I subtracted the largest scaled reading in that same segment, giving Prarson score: -1.03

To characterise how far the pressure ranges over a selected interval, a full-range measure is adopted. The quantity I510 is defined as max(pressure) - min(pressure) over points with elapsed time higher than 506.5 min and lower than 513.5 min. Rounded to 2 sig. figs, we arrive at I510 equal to 11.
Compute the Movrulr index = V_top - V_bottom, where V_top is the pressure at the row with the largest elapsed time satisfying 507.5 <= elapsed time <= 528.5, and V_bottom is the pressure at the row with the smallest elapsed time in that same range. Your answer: -10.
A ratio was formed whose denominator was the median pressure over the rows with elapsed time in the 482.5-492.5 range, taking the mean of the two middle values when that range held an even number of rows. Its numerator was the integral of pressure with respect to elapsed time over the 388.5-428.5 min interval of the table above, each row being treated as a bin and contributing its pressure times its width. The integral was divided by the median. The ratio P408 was 44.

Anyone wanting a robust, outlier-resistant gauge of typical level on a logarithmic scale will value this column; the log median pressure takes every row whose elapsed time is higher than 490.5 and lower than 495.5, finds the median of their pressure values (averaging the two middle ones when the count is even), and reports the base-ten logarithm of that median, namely 2.122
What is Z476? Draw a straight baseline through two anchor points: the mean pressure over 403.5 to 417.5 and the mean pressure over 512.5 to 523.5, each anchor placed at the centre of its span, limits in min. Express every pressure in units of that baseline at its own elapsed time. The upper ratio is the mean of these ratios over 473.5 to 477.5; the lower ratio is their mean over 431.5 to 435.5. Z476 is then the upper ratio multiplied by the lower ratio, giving 0.853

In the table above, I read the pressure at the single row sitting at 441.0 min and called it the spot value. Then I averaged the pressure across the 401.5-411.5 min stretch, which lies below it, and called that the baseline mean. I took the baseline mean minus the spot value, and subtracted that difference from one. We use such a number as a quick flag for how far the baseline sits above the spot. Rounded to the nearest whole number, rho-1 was -20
